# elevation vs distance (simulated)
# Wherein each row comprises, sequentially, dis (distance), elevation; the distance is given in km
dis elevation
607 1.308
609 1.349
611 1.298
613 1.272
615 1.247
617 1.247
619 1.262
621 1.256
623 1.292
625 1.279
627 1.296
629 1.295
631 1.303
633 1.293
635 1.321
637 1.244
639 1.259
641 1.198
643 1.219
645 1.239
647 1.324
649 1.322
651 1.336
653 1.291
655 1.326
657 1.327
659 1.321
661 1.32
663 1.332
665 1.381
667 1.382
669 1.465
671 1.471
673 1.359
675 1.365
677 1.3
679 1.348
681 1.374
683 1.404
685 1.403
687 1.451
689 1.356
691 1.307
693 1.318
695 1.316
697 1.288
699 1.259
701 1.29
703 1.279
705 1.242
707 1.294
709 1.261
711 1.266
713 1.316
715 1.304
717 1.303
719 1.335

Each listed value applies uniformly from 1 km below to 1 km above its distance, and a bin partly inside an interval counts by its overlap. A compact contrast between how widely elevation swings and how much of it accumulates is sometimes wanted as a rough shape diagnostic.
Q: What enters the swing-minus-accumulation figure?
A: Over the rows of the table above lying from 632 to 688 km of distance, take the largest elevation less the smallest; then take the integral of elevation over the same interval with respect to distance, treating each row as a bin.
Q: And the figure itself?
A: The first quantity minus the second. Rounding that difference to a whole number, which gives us -74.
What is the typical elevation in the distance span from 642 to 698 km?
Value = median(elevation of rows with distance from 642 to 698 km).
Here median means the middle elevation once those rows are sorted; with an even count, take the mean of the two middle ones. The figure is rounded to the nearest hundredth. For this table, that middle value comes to 1.33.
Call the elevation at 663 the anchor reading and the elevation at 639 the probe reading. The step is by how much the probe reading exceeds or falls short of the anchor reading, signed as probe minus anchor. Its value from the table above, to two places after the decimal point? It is -0.07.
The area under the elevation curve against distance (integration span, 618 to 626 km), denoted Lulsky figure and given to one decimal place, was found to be 10.2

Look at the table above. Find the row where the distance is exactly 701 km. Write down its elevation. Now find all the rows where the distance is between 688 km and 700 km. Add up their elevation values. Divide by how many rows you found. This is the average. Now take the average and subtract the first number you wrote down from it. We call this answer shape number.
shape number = 0.017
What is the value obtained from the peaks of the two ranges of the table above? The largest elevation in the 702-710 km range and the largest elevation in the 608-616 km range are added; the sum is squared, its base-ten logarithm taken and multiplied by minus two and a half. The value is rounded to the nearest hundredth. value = -2.11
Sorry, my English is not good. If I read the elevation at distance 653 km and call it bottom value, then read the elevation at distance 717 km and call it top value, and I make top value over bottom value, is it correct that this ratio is 1.01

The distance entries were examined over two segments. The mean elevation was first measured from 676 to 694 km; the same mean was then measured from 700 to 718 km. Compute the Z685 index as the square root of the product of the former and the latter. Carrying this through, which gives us 1.32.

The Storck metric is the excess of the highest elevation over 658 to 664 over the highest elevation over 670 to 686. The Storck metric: -0.14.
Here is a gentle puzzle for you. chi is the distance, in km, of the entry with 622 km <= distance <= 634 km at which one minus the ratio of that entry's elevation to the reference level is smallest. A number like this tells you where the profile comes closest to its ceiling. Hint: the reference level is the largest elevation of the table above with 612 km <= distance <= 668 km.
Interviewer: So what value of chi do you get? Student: 631 km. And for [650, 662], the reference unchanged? 651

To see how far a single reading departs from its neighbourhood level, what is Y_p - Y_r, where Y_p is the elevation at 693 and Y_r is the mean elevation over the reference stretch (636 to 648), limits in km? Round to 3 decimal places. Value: 0.071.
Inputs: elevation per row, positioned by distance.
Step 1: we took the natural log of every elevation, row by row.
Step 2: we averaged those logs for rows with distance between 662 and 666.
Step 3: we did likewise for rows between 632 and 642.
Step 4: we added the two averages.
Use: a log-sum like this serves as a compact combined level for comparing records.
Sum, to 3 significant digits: 0.538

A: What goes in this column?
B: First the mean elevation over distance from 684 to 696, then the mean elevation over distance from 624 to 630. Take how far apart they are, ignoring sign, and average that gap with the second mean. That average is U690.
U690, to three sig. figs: 0.679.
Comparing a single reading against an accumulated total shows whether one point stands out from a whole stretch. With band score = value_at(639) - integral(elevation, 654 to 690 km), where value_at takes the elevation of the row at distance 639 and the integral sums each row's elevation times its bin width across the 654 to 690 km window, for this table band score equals -48.1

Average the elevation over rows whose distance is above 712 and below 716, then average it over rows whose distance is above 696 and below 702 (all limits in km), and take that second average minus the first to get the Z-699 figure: -0.031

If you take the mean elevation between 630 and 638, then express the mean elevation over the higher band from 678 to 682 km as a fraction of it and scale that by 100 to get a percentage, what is 105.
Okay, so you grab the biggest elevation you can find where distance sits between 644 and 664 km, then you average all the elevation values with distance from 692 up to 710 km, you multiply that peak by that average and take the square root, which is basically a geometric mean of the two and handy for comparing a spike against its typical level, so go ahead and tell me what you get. 1.31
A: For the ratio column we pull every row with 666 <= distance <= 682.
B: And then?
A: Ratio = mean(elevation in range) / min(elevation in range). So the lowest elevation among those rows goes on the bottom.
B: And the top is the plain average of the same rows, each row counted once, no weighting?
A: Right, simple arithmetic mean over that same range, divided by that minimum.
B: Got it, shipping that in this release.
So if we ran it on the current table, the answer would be 1.06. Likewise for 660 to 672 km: 1.05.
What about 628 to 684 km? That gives 1.11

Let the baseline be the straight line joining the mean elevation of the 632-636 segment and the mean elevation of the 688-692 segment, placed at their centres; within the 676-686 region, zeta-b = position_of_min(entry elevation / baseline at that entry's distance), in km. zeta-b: 677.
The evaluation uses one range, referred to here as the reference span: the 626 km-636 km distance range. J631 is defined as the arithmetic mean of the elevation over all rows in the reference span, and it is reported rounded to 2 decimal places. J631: 1.30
